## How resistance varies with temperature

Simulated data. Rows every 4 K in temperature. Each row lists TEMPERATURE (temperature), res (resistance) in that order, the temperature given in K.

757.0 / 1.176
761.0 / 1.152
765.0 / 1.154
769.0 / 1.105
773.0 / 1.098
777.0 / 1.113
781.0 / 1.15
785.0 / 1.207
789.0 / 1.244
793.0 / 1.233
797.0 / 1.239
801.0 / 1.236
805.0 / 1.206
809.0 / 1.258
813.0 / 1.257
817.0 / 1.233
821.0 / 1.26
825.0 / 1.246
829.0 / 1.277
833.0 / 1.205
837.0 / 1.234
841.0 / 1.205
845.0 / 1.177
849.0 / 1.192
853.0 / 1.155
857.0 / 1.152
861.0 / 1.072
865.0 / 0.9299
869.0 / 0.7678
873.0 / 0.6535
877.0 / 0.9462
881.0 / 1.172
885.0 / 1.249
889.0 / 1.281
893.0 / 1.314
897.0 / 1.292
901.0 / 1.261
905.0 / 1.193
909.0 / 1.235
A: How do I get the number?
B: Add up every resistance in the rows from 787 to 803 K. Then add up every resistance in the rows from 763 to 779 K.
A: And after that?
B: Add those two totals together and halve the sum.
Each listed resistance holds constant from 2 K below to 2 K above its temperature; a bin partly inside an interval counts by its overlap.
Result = 4.71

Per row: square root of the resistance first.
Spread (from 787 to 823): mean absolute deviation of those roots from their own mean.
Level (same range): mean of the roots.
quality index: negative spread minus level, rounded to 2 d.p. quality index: -1.12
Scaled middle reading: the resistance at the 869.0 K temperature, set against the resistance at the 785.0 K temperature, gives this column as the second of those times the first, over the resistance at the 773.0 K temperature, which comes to 0.84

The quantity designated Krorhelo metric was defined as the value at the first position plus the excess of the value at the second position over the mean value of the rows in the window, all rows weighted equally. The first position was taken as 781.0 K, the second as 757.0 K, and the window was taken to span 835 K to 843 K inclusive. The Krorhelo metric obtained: 1.1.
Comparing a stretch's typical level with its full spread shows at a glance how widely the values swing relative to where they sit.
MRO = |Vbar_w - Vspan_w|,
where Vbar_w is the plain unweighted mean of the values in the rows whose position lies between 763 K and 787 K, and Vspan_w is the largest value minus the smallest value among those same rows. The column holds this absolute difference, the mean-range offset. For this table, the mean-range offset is 1.0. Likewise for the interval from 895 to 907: 1.1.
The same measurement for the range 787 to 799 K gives 1.2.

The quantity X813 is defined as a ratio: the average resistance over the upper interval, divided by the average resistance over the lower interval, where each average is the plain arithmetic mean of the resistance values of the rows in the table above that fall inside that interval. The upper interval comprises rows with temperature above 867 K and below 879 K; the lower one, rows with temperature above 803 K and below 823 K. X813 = 0.63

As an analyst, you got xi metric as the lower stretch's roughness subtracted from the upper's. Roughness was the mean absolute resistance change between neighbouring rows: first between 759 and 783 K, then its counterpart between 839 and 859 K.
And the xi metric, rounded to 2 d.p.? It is 0.00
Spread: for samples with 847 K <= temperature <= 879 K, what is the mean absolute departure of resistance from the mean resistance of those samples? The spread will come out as 0.16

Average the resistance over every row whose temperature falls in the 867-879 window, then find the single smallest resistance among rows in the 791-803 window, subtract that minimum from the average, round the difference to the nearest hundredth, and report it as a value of -0.44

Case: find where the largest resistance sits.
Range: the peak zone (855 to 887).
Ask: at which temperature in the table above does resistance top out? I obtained 885.0 K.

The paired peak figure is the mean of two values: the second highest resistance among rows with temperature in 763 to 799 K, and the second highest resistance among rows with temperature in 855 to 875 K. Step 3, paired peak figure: 1.16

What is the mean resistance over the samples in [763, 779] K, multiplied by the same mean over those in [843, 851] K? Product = 1.32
